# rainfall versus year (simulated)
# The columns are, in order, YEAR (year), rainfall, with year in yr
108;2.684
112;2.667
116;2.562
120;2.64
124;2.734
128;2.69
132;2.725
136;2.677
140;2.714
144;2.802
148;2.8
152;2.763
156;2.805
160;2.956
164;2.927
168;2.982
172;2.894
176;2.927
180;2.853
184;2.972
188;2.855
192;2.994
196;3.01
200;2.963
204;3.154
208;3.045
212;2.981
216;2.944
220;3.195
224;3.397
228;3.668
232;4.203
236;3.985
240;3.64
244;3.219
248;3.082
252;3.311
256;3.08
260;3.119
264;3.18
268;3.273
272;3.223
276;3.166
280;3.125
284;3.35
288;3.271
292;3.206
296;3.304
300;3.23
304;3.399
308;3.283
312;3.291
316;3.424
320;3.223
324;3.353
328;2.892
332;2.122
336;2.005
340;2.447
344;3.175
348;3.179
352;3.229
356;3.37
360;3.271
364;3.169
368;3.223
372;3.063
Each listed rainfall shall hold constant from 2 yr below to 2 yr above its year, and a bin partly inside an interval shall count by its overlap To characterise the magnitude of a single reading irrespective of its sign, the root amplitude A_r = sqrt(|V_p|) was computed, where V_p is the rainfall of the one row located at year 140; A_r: 1.65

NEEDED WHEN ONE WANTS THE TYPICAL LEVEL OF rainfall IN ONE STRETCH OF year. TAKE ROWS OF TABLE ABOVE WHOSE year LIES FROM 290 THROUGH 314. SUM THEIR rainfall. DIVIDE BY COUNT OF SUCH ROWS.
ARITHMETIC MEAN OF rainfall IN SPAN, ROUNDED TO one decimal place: 3.3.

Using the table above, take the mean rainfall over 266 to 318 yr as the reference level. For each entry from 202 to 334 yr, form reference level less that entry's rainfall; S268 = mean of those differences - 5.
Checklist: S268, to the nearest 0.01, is -4.98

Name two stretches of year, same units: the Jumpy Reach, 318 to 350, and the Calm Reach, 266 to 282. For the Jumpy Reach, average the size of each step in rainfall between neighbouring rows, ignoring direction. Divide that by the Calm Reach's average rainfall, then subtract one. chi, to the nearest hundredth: -0.88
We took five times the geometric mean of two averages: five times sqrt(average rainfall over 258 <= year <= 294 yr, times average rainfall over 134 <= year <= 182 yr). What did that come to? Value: 15.1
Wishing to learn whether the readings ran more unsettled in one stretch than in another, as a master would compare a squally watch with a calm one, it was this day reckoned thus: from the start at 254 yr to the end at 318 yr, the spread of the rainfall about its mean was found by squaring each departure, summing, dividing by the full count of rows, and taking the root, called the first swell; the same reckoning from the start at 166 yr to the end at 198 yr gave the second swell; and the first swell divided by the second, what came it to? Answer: 1.6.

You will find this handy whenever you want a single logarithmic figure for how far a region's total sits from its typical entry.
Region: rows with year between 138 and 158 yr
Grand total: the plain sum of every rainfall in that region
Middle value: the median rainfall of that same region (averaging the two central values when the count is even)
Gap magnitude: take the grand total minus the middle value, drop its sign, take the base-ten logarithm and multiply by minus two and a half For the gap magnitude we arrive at -2.61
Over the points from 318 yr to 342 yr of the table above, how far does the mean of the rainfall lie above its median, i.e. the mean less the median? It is 0.004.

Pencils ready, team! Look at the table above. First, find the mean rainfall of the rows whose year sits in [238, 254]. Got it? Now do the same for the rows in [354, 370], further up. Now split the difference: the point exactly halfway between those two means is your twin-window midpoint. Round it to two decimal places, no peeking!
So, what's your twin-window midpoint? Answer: 3.29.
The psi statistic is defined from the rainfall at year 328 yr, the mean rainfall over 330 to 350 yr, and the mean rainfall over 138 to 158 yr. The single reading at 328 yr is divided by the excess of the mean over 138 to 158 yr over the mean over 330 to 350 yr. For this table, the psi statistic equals 15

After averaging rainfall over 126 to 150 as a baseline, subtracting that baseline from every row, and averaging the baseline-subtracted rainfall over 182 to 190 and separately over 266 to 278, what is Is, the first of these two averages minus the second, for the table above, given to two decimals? -0.31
